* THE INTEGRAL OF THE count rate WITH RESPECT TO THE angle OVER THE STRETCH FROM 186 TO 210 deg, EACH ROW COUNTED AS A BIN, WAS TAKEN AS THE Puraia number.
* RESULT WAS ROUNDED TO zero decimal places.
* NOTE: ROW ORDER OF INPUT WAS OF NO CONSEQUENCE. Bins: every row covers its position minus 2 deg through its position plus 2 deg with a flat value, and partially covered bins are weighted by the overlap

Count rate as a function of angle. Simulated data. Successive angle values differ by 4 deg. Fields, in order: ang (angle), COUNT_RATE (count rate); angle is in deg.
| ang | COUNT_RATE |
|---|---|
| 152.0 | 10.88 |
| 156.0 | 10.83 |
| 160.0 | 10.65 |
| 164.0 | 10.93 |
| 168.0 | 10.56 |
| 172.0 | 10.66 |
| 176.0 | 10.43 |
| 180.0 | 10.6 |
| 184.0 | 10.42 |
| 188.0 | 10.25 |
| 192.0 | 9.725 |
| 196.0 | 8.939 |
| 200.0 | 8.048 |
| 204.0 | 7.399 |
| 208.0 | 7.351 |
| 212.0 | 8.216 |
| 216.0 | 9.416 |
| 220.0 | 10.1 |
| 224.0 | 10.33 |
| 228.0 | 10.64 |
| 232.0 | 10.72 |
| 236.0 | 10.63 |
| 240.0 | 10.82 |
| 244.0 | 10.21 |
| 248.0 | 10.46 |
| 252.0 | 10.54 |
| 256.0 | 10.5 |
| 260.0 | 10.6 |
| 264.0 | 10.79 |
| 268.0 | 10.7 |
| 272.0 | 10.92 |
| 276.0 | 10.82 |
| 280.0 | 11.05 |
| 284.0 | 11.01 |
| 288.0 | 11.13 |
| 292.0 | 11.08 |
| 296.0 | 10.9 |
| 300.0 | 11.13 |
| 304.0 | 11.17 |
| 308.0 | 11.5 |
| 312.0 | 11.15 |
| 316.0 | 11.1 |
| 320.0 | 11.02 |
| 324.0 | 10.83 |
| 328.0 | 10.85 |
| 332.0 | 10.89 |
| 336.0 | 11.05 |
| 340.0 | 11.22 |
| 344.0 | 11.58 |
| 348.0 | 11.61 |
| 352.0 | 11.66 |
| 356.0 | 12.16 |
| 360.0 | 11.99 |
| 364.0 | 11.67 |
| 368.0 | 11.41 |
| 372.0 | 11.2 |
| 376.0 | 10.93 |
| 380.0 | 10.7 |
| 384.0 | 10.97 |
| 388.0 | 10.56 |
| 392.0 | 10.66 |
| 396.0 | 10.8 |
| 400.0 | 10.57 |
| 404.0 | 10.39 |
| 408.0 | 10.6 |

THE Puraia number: 207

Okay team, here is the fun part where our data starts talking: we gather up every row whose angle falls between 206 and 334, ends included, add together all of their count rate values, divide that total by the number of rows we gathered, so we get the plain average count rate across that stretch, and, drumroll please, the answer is 10.6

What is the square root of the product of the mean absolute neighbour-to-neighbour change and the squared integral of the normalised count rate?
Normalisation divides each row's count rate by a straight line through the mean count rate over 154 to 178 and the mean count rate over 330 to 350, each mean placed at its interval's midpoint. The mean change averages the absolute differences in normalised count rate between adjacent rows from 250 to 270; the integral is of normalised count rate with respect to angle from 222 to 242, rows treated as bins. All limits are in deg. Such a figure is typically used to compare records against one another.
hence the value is 1.90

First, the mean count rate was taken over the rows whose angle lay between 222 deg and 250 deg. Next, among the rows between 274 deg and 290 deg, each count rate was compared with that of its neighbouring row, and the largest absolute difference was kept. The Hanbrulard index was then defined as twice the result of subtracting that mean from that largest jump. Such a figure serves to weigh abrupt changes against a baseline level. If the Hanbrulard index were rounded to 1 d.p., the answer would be -20.6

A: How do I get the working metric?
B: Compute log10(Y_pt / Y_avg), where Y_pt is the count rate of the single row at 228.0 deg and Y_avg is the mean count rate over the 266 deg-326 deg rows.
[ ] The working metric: -0.016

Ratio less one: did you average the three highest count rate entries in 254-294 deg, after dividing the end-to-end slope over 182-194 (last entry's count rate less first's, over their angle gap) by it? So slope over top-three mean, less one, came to -1.01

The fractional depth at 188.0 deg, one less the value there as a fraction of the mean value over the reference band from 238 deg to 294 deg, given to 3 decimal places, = 0.047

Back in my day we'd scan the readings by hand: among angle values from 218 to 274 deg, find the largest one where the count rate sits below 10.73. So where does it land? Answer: 268.0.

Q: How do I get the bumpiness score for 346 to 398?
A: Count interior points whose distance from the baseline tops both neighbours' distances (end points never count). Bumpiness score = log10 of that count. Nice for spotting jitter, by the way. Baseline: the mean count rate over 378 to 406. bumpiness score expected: 0.30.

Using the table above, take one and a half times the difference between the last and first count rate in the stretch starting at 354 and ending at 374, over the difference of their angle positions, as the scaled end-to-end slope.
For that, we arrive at -0.090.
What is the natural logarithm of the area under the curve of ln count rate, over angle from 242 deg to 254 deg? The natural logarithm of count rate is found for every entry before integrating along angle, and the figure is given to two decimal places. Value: 3.34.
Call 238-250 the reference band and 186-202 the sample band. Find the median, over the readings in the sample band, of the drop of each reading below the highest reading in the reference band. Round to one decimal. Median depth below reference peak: 1.5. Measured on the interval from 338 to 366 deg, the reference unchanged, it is -0.8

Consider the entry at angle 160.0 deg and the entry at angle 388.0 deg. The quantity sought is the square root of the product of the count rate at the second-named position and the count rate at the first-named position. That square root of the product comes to 10.6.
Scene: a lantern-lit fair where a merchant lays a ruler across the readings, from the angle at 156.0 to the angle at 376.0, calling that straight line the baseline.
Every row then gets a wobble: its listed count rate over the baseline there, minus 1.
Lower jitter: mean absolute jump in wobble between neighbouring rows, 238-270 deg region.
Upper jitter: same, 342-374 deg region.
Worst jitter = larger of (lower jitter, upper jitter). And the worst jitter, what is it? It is 0.020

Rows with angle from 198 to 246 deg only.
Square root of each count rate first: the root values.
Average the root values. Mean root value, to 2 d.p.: 3.07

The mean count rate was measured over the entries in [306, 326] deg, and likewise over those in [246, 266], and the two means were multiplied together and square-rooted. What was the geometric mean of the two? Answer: 10.8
